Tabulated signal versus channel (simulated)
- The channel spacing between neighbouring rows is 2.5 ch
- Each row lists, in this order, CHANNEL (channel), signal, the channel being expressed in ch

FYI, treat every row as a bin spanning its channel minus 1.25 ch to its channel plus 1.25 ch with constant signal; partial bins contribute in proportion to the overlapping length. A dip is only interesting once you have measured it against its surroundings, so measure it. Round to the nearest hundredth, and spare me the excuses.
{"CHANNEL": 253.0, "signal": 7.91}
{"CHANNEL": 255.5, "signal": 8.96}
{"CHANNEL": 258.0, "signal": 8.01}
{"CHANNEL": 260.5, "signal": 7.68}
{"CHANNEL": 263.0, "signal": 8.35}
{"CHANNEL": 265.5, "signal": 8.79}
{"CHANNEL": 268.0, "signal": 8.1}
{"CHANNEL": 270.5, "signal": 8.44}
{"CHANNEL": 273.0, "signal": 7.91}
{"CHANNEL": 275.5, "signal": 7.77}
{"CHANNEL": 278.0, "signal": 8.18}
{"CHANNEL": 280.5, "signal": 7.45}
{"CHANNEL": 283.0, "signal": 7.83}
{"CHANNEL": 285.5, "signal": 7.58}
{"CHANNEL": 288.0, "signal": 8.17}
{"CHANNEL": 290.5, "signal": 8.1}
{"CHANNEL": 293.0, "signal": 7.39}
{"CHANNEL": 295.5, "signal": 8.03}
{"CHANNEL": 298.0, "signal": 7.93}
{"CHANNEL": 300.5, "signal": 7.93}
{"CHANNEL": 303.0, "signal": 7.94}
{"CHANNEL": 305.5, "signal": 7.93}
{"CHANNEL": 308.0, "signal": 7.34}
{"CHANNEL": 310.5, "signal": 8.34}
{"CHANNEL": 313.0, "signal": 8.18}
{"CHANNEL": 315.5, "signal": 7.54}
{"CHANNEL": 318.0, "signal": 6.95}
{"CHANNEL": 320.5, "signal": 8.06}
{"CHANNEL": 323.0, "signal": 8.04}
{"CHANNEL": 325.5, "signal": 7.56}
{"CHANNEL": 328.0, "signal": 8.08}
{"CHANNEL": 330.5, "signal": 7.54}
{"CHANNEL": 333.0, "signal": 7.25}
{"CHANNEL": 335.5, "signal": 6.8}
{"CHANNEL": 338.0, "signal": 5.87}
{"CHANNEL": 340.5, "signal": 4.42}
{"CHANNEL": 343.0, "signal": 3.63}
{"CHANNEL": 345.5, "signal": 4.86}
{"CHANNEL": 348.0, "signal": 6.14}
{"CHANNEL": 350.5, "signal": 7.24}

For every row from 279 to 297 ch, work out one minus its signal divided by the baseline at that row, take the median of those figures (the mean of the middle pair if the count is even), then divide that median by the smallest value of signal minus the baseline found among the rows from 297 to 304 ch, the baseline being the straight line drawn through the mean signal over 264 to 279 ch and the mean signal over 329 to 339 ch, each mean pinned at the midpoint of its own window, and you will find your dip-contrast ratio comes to 0.06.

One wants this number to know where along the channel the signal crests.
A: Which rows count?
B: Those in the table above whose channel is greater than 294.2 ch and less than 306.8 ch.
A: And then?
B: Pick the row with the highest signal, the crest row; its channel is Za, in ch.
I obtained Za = 295.5 ch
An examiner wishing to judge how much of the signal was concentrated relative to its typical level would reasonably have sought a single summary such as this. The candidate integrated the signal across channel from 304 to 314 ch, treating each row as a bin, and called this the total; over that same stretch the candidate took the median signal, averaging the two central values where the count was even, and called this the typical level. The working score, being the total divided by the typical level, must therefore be 9.9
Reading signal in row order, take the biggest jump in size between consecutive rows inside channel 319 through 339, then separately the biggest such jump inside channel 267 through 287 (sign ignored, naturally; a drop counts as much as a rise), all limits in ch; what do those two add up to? 1.66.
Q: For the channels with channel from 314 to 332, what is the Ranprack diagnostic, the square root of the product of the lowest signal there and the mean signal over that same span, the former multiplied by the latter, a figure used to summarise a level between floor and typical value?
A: 7.3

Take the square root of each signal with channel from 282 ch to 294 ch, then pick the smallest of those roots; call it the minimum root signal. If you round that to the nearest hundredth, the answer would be 2.72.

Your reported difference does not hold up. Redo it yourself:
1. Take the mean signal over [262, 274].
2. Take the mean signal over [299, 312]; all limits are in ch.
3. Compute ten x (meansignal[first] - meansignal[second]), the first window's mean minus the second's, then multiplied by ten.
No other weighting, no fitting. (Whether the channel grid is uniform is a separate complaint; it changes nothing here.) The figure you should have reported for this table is 4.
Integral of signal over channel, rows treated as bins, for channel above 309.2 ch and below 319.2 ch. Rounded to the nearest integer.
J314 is 78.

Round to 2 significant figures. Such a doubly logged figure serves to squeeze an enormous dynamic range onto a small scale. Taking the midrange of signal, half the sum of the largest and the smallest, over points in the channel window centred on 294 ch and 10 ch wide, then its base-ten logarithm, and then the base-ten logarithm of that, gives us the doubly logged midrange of -0.051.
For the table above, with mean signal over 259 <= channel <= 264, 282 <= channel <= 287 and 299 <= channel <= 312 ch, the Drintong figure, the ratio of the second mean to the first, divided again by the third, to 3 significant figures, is 0.122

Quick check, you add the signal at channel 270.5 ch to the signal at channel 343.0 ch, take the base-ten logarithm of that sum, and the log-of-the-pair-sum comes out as 1.082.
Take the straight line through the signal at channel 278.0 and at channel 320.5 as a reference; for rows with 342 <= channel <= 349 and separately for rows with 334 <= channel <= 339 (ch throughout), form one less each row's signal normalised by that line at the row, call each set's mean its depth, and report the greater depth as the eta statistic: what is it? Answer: 0.39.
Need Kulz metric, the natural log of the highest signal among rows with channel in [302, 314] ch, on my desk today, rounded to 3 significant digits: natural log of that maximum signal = 2.12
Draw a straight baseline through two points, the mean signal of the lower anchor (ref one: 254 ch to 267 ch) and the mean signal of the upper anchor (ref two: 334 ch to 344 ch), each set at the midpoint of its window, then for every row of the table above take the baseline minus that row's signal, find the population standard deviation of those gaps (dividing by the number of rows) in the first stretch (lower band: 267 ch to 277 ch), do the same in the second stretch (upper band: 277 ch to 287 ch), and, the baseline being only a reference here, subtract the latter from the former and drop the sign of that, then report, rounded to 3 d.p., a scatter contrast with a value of 0.039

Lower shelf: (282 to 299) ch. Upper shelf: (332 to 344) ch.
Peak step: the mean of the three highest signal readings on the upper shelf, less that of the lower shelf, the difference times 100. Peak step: -146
